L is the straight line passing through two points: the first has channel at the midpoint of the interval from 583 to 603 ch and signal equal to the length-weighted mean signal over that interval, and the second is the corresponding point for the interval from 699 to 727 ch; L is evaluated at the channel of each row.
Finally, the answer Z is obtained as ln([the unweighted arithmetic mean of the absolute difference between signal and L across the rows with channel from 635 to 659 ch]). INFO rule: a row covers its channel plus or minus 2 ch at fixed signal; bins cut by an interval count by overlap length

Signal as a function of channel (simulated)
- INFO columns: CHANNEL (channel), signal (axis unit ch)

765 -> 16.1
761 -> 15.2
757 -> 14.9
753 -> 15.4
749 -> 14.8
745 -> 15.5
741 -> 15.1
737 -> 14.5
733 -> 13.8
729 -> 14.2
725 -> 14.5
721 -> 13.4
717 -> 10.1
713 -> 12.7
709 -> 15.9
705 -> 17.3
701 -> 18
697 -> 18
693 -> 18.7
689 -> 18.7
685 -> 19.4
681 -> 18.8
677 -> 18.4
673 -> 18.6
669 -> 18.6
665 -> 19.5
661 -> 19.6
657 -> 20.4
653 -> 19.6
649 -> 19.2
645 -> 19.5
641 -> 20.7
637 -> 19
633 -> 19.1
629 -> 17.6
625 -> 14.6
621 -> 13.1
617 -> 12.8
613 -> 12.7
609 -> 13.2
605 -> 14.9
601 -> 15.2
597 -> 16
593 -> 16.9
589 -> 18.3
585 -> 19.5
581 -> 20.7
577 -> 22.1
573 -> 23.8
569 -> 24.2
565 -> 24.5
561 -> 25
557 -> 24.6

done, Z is 1.3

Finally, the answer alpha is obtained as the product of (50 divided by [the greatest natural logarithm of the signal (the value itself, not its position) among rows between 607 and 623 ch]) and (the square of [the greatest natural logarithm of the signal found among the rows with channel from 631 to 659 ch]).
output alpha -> 178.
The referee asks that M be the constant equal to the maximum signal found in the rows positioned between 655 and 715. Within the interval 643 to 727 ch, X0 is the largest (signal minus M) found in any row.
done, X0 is 0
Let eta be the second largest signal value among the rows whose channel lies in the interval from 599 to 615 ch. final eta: 14.9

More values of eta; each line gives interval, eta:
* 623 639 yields 19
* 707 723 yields 13.4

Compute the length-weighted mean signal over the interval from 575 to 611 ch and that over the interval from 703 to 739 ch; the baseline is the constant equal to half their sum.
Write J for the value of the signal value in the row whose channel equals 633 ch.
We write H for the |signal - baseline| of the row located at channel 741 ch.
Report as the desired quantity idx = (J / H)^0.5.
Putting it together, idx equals 5.5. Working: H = 0.6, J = 19.1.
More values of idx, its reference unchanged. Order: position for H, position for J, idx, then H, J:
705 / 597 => 3.2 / 1.6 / 16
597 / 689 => 8.4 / 0.3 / 18.7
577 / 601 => 1.5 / 6.4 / 15.2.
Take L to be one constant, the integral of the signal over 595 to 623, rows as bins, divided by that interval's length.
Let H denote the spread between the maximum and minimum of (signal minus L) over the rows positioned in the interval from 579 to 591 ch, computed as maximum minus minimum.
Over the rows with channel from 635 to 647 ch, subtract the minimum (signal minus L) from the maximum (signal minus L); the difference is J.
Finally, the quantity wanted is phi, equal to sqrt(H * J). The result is 2.02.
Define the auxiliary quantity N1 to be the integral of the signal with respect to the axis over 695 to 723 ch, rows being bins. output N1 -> 422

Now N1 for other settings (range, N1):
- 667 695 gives 525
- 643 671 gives 546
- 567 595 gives 582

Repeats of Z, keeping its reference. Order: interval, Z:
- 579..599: 0.4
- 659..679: 1.2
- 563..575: 1.9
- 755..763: 0.4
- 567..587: 1.5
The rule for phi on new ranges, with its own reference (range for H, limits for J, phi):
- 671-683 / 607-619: 0.45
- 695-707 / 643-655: 0.53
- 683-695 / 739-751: 0.70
